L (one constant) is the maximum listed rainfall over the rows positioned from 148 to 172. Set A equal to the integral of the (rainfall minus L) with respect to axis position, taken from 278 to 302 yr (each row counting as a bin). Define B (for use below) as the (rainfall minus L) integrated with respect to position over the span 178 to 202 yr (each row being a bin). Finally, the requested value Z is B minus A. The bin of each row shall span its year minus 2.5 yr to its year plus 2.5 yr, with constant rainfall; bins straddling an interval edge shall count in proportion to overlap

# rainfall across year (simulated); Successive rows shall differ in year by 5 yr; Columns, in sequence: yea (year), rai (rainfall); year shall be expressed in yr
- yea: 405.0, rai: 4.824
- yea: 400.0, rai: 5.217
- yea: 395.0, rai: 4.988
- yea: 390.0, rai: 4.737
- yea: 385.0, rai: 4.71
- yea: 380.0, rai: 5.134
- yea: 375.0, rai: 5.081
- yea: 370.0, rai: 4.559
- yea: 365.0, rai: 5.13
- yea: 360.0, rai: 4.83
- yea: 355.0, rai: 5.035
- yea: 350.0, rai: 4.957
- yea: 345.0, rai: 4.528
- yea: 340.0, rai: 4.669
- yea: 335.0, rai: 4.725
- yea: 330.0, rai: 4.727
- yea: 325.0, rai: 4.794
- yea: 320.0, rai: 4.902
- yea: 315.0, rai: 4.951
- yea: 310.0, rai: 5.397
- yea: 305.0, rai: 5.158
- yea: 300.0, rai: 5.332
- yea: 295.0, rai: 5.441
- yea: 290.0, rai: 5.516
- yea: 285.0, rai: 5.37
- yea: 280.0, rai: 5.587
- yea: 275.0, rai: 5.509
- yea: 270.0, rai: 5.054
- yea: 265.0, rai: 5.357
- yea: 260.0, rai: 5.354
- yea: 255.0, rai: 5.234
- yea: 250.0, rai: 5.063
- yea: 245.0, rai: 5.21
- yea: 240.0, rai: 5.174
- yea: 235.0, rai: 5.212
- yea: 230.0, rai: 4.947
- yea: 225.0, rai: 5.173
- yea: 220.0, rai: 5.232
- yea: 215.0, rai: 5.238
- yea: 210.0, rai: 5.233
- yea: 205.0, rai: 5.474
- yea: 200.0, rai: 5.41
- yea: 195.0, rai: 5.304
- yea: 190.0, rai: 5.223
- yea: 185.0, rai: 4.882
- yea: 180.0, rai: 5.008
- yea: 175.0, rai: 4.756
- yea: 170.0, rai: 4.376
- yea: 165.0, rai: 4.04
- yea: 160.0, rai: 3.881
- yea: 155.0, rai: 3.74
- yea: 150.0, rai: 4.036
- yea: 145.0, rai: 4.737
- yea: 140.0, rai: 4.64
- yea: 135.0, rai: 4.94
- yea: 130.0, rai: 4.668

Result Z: -7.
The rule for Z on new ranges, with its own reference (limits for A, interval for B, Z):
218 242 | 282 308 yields 7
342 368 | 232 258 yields 8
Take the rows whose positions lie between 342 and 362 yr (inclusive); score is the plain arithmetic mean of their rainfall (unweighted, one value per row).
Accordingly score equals 4.8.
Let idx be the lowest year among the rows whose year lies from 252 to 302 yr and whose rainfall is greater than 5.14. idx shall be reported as 255.0 yr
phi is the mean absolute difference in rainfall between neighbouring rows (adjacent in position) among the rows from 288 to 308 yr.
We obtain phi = 0.12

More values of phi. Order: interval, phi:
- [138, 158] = 0.36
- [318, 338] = 0.06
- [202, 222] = 0.08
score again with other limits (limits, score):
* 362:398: 4.9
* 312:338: 4.8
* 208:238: 5.2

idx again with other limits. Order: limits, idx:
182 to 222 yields 190.0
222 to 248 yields 225.0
